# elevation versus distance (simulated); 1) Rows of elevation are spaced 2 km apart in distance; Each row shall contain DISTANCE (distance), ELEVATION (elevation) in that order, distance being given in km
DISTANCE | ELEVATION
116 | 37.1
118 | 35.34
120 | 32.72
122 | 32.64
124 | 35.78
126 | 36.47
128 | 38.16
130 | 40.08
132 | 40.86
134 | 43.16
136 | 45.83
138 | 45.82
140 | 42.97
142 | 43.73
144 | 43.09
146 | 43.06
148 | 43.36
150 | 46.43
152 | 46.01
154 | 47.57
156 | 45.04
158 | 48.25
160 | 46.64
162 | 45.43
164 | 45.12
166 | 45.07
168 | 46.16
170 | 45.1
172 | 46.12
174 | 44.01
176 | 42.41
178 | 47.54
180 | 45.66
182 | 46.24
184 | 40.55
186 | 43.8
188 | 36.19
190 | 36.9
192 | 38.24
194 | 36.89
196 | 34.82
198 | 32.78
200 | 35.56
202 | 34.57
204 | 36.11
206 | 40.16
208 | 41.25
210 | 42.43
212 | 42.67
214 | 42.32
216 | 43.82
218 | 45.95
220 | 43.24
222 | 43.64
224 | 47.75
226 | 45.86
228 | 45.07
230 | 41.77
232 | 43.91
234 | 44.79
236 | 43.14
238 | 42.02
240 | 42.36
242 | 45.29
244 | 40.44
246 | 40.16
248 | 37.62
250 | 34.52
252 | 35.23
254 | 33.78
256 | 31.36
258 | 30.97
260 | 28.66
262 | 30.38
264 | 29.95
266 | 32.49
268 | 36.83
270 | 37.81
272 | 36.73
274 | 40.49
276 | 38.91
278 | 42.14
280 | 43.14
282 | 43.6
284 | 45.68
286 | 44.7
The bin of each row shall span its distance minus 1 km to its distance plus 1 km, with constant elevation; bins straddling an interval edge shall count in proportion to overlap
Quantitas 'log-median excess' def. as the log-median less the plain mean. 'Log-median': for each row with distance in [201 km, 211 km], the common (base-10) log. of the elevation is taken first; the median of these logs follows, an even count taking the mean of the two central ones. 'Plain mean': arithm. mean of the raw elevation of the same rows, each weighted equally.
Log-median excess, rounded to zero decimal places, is -37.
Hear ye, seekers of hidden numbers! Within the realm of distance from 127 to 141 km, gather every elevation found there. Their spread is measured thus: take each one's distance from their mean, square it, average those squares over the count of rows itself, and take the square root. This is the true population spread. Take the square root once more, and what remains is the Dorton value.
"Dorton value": 1.64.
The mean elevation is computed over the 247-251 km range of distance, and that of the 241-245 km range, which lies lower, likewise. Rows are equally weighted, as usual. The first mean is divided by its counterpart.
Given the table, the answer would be 0.84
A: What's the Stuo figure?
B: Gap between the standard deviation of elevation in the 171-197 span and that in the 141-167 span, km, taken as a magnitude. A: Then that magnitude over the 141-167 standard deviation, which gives 1.6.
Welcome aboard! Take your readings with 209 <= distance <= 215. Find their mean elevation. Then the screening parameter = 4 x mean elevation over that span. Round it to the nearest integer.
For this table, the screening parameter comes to 170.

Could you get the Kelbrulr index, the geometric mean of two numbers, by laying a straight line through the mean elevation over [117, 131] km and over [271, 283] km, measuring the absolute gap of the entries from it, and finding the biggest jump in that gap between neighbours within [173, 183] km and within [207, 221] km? 3.7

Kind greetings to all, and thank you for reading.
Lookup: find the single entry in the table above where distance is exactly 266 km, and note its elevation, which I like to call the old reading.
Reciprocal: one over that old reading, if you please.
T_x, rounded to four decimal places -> 0.0308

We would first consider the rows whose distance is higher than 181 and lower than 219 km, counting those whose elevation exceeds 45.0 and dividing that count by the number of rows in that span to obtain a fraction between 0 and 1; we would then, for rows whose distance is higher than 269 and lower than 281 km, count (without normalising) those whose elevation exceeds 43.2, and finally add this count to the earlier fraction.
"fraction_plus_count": 0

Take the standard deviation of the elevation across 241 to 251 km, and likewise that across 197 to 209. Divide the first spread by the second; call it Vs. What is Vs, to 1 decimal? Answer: 1.2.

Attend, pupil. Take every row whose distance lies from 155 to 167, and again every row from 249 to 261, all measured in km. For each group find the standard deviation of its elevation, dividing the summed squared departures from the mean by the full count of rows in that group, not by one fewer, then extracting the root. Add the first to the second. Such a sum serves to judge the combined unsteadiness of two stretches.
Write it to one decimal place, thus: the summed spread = 3.5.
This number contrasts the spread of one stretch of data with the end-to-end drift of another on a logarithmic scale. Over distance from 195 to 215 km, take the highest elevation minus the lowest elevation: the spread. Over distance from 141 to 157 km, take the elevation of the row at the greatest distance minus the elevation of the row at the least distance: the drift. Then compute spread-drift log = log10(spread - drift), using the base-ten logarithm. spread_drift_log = 0.93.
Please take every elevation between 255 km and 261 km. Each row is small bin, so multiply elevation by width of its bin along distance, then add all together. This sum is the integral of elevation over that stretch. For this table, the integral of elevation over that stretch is 182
